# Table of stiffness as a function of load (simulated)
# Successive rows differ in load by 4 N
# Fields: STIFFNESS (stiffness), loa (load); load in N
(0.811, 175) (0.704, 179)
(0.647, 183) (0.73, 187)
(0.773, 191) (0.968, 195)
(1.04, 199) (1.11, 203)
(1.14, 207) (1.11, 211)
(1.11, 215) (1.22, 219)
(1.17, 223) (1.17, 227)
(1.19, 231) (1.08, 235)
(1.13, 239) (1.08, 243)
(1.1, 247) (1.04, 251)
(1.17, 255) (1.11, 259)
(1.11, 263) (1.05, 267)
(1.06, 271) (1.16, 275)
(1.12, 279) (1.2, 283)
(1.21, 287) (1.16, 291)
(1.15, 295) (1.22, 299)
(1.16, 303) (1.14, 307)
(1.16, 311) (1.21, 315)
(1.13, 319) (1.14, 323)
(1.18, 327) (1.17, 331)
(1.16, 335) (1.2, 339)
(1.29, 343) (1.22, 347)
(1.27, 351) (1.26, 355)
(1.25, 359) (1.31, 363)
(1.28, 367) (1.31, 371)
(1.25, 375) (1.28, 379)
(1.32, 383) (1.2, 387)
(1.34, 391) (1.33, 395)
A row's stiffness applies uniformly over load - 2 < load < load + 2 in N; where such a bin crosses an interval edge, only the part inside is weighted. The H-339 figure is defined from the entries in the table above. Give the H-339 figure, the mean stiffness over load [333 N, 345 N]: 1.22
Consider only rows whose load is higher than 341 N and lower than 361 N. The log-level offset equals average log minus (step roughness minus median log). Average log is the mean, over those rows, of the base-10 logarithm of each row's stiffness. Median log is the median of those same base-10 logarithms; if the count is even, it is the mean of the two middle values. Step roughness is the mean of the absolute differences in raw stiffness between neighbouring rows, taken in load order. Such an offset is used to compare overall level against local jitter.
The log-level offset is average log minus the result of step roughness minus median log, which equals 0.16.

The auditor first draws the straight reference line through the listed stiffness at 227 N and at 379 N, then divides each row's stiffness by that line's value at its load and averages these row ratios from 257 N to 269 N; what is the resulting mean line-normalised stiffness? 0.91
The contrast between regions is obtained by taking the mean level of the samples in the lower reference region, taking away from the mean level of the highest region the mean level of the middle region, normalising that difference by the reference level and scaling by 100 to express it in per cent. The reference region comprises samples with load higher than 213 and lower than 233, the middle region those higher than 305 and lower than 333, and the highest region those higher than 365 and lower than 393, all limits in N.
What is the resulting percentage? 10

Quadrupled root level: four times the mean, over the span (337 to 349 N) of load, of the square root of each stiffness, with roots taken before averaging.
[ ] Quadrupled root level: 4.45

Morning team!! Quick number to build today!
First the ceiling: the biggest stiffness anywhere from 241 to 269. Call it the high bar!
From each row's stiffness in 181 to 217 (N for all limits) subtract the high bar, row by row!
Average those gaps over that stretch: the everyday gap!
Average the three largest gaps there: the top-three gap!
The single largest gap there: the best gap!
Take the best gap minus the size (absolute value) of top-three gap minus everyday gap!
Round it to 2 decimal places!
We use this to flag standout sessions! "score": -0.19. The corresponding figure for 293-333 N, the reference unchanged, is 0.01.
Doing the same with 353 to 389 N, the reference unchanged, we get 0.11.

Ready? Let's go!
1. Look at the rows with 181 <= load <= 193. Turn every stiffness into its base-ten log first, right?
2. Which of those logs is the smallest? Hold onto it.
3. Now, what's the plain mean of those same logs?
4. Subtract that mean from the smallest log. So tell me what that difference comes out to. -0.043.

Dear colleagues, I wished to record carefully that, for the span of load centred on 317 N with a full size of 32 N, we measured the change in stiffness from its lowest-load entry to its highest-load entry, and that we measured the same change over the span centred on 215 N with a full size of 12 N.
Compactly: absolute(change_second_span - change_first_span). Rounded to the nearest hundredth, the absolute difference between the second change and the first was 0.10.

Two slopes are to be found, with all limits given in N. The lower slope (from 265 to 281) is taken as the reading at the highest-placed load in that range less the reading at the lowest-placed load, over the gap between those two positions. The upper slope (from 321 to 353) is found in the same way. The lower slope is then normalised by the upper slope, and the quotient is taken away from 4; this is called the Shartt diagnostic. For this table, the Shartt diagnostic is 2.7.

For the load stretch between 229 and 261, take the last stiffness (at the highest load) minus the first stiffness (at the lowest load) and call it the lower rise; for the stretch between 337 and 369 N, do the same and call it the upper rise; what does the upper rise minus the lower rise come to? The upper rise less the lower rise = 0.16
